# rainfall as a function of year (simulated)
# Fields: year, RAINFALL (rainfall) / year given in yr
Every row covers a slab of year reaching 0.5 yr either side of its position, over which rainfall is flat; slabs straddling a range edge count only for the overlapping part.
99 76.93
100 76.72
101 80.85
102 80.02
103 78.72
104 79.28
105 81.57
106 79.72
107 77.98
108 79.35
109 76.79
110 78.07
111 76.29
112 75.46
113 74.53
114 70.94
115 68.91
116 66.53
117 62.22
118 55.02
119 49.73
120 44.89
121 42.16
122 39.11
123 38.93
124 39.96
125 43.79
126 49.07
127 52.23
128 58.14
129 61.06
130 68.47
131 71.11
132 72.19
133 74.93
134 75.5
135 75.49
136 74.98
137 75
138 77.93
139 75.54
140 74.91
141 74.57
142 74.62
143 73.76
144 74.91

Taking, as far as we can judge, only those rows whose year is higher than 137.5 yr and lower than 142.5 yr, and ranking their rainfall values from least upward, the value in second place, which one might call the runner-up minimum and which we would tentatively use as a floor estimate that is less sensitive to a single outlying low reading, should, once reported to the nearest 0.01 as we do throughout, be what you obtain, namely 74.62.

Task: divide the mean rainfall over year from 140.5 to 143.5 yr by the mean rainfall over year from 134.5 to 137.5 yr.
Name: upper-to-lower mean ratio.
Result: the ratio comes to 0.99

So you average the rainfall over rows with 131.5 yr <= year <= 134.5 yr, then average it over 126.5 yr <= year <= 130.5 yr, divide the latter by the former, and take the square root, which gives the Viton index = 0.90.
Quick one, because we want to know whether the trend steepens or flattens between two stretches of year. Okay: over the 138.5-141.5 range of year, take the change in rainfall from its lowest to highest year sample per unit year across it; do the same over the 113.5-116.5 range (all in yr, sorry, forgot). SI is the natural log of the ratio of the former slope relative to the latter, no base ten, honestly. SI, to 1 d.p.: -1.5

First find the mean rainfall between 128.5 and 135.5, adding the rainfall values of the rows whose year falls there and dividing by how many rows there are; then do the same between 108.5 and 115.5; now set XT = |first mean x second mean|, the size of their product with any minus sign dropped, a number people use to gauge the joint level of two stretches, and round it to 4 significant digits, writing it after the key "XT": 5303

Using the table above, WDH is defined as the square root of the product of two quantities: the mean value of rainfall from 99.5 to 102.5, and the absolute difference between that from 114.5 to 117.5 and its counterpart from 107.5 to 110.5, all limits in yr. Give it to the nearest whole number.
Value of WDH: 31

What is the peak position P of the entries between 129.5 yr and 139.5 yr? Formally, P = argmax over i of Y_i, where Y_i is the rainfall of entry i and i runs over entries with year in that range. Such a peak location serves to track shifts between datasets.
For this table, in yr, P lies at 138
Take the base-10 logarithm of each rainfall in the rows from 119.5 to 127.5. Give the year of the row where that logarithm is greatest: 127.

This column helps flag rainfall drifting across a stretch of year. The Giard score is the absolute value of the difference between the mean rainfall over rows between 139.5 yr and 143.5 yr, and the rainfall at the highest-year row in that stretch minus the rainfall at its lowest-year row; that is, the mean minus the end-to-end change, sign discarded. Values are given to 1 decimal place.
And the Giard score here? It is 75.6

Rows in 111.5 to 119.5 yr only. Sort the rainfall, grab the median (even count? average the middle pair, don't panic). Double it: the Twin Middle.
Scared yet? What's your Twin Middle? 135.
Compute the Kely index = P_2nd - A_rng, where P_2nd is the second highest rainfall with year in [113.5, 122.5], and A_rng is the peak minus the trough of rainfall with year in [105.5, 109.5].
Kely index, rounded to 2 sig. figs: 66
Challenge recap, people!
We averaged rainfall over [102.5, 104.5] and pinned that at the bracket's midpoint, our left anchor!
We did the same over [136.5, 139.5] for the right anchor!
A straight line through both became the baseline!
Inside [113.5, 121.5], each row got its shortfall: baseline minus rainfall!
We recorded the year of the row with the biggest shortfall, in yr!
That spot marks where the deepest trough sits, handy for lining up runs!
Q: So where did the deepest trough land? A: 121 yr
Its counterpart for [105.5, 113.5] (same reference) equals 113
